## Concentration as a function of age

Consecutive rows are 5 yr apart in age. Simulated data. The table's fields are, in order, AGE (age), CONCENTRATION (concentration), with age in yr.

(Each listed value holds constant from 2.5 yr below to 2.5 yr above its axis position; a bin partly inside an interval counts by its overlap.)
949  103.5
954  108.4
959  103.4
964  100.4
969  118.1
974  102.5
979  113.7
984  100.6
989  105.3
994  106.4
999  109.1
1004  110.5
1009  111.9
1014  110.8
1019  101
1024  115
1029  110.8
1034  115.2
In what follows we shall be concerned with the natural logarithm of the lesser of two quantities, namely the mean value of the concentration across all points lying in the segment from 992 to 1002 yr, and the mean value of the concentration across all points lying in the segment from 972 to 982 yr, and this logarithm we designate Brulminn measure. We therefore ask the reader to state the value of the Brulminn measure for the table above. 4.68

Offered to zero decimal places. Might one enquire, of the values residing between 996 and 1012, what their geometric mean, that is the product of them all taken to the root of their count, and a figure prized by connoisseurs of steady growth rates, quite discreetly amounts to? 110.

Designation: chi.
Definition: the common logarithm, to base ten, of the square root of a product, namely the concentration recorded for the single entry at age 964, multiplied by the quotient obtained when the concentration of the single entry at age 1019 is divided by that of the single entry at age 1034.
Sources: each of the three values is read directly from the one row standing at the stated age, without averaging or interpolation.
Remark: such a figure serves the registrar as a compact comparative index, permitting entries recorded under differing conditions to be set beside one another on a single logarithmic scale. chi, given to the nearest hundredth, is 0.97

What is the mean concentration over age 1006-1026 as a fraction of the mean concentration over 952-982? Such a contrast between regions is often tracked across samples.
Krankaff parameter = 1.02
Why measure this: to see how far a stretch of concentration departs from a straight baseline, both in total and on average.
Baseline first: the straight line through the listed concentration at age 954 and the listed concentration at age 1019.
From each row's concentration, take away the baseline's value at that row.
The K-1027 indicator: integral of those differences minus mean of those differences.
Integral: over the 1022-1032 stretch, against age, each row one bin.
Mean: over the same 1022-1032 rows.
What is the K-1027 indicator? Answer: 115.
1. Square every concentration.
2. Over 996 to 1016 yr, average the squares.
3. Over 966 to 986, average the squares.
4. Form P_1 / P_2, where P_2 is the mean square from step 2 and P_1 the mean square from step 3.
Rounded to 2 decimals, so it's 0.97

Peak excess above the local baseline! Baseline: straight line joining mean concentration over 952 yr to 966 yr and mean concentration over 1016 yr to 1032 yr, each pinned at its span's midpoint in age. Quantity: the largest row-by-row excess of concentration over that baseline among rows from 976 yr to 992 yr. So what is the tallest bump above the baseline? 8.1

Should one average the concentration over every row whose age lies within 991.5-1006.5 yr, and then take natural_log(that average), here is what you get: 4.69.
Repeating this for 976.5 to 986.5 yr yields 4.67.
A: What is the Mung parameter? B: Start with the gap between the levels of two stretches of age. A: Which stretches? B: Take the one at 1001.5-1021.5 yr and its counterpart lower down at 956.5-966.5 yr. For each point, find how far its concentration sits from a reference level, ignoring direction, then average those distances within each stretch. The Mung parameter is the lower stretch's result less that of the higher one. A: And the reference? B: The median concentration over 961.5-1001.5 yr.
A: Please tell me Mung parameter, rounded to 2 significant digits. -1.2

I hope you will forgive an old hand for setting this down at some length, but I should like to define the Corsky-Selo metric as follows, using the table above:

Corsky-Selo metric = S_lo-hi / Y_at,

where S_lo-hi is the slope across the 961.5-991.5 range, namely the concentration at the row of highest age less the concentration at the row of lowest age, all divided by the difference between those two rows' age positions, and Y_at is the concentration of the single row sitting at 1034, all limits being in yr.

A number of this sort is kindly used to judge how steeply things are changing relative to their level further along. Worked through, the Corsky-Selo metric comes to 0.0017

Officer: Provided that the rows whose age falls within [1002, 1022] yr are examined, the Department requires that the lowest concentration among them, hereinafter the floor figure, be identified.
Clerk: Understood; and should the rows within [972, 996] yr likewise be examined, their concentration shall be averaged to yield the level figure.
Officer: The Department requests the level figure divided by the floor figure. 1.05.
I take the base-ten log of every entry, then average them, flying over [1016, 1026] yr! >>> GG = 2.03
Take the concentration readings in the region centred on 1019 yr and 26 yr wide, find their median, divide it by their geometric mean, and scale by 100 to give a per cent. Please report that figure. 101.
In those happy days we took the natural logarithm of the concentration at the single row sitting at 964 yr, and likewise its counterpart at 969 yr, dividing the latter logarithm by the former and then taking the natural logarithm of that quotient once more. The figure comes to 0.03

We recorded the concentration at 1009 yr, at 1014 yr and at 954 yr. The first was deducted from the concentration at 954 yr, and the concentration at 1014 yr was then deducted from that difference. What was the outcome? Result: -114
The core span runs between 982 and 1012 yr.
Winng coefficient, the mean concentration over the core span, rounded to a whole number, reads 107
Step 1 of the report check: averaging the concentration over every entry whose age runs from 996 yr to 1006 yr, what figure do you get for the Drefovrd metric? 110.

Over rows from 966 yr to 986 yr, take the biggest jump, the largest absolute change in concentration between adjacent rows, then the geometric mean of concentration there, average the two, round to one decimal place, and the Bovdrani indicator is 62.0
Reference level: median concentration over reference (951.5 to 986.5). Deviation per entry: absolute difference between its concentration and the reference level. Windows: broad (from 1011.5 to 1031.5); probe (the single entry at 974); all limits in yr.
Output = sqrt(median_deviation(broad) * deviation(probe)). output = 2.6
